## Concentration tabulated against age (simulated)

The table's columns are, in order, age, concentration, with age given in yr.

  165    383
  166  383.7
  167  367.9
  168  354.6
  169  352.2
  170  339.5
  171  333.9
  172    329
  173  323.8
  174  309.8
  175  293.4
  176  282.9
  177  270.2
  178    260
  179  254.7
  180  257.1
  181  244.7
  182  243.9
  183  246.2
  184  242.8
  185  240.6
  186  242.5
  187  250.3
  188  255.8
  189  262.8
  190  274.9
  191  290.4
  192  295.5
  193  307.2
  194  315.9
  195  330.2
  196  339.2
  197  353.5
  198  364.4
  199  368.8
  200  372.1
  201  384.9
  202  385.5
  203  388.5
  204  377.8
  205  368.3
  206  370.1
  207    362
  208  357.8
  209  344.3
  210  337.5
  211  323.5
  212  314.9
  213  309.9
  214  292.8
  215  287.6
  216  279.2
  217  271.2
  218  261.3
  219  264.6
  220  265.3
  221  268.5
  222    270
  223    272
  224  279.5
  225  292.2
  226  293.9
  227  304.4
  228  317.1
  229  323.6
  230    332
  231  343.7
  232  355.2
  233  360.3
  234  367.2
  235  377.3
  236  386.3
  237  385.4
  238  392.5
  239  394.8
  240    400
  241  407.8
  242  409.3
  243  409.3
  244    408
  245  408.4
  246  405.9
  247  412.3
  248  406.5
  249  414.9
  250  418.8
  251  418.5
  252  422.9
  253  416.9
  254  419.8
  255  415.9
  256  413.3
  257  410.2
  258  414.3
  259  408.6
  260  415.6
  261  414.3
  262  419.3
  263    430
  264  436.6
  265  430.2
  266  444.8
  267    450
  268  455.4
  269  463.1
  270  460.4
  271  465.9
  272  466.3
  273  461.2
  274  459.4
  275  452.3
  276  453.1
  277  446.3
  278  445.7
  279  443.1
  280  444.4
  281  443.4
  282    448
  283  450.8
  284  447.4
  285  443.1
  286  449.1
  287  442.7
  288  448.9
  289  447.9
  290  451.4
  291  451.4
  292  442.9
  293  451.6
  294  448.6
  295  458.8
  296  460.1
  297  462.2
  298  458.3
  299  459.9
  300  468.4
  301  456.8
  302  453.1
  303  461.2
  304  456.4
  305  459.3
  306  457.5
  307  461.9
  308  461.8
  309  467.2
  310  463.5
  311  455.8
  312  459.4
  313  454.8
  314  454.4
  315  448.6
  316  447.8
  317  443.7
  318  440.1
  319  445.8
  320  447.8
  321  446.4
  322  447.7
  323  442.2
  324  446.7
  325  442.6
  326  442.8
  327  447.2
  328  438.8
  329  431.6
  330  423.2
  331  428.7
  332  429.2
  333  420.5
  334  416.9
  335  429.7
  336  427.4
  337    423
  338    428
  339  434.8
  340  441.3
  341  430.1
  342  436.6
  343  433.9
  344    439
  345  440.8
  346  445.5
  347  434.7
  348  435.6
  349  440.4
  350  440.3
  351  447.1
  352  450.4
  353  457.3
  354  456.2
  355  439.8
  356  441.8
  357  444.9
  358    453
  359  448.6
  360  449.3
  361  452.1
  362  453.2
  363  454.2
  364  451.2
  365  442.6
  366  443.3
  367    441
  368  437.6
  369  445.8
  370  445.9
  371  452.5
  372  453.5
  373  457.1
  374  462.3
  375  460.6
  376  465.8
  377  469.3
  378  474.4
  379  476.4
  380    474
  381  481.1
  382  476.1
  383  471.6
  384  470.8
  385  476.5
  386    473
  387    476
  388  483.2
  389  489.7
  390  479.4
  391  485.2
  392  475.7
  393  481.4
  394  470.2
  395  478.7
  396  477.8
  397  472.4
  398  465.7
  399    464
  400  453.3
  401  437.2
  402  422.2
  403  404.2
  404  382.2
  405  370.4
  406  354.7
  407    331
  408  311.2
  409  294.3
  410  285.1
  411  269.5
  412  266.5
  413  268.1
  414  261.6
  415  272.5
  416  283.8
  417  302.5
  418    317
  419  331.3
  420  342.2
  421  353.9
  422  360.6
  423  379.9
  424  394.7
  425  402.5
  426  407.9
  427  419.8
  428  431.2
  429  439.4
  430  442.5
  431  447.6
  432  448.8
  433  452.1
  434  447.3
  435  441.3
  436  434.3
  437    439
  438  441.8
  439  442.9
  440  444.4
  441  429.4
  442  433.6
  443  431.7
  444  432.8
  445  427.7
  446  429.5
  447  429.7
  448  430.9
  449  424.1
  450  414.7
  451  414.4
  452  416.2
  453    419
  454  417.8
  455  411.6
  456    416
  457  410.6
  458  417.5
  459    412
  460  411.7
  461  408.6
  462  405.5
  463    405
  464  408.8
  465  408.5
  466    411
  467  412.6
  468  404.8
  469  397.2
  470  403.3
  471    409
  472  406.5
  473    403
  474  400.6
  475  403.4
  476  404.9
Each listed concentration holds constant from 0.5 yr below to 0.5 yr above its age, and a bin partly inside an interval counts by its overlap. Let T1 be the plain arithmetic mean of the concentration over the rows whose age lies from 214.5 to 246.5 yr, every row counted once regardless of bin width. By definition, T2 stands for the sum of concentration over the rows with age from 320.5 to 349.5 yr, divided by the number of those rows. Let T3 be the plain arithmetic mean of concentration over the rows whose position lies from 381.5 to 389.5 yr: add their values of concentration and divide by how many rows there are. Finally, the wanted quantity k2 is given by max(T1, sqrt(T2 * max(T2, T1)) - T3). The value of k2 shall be 337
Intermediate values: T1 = 337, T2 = 435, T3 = 477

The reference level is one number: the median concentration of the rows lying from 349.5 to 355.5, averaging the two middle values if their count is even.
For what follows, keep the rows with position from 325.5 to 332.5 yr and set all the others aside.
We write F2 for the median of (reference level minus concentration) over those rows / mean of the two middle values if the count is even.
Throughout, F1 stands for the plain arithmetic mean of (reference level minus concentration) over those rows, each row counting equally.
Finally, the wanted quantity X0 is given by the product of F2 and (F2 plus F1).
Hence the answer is 539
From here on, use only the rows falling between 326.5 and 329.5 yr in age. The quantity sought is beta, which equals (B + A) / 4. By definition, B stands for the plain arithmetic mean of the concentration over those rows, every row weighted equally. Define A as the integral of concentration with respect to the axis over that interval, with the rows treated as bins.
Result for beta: 439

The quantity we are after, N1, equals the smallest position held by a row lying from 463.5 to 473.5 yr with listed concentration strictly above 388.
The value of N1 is 464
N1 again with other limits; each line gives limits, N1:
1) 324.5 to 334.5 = 325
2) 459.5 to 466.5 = 460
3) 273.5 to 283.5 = 274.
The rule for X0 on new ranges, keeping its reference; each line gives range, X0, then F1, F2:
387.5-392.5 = 2354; -34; -34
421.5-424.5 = 9584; 70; 69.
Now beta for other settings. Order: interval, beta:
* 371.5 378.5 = 927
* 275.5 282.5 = 893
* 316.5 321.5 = 667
